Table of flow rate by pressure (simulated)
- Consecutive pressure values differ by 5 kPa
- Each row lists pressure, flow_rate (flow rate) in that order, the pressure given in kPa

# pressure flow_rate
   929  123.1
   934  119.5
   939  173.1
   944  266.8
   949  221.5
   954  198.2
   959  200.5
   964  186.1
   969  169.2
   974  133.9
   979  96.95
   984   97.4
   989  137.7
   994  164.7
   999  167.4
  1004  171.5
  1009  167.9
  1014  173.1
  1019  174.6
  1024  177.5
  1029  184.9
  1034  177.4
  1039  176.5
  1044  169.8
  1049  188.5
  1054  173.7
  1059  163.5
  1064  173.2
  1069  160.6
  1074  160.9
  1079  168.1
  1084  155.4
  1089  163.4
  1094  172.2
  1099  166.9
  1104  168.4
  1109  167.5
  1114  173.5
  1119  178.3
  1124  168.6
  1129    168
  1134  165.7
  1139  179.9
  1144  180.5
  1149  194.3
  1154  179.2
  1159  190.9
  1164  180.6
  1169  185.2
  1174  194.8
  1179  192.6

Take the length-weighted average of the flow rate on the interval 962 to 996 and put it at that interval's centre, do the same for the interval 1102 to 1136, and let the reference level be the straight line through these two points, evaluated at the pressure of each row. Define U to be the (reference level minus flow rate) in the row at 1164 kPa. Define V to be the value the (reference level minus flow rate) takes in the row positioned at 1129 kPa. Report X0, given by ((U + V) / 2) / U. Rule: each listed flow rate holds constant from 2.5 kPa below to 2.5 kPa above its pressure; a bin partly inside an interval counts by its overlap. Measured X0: -2.2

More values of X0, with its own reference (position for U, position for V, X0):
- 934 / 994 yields -0.5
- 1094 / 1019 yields 2.2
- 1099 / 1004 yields 12.1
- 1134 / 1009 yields -0.9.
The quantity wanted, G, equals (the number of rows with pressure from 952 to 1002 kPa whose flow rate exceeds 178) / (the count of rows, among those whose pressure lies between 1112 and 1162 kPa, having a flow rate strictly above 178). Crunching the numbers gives 0.5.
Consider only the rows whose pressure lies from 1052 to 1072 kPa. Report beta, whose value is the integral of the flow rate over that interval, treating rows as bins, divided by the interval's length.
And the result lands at 167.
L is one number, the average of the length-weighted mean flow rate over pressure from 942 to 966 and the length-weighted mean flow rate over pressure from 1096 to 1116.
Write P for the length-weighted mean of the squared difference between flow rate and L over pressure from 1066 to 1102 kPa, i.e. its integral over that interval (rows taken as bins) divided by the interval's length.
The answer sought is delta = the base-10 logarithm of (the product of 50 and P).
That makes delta 4.6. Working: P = 782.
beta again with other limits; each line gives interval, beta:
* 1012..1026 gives 175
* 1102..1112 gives 168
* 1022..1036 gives 180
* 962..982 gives 144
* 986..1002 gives 155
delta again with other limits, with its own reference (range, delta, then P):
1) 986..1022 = 4.7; 932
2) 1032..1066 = 4.2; 339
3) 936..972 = 4.8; 1167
